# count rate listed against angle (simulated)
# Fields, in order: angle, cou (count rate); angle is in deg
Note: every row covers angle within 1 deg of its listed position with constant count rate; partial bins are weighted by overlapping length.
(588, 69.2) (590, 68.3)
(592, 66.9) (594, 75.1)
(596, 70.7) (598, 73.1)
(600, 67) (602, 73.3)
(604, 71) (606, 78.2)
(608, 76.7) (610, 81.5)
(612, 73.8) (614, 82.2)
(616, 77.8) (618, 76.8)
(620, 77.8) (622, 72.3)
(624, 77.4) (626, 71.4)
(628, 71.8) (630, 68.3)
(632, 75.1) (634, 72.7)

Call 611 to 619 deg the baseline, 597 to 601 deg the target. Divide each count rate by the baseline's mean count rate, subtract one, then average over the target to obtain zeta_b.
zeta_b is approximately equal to -0.10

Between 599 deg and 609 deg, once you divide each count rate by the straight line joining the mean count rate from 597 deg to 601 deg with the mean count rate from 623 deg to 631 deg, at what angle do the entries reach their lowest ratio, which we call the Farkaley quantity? 600 deg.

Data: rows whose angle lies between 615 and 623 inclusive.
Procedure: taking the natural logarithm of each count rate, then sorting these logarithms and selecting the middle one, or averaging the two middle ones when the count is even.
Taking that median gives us 4.35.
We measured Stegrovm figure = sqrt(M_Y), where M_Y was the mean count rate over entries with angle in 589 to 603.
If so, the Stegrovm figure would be 8.40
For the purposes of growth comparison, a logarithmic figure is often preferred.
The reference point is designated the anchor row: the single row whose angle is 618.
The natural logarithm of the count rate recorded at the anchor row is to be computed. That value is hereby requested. 4.34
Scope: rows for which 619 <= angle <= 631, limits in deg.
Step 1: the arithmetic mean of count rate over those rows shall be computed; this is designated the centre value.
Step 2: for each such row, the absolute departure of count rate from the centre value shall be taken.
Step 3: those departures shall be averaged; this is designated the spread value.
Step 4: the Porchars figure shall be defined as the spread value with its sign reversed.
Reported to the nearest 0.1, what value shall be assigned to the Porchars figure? -3.0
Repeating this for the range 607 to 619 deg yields -2.5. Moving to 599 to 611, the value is -4.2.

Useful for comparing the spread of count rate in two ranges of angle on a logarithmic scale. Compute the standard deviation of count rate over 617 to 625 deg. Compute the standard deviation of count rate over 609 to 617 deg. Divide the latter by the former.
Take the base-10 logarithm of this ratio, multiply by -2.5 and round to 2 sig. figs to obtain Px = -0.45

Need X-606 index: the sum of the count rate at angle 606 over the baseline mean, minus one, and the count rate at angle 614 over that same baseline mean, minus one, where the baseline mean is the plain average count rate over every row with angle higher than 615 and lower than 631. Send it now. 0.16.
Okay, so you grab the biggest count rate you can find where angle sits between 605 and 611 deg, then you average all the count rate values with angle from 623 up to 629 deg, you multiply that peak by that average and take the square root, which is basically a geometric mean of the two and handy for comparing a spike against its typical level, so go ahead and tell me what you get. 77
